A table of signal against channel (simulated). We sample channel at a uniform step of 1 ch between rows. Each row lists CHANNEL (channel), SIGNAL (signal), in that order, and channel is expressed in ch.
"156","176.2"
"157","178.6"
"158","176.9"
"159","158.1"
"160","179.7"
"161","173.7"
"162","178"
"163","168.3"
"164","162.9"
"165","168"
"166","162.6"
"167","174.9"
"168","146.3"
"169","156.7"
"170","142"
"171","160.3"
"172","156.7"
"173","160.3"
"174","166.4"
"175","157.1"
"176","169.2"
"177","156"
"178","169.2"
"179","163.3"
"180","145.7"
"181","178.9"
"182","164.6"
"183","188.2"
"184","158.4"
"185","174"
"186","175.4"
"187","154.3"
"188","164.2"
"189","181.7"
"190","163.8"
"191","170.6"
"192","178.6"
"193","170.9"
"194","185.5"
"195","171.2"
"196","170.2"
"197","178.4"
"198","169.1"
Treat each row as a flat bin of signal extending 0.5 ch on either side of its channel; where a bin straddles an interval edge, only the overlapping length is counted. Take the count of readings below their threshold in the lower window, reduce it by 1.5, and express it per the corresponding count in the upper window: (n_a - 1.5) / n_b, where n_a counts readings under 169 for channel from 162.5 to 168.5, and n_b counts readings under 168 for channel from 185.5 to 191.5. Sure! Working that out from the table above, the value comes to 1.2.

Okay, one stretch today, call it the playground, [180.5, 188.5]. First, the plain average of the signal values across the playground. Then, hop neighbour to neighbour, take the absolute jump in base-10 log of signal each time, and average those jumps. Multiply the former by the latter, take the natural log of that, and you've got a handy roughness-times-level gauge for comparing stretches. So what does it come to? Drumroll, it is 1.97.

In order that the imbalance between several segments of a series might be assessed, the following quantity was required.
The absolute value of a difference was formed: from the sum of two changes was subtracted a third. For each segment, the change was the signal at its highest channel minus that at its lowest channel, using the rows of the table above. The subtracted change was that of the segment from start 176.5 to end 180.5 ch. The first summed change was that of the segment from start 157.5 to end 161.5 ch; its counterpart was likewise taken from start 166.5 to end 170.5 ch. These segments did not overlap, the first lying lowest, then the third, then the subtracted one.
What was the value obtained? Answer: 26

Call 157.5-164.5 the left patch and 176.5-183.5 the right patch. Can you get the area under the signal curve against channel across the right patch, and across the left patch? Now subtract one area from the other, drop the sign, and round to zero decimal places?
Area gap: 32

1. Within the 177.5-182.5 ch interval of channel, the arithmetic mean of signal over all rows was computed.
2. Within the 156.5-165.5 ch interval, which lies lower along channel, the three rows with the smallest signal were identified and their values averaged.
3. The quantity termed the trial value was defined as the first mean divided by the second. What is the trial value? 1.01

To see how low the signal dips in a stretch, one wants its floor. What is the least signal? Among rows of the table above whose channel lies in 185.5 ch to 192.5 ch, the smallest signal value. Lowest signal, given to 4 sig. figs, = 154.3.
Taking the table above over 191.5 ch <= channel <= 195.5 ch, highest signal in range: 185.5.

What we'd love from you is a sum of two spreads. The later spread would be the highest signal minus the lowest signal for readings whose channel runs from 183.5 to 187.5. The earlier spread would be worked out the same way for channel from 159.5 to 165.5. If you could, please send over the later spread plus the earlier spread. 38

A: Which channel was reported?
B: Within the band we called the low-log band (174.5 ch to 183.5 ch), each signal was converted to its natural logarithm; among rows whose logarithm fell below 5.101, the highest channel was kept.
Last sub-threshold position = 180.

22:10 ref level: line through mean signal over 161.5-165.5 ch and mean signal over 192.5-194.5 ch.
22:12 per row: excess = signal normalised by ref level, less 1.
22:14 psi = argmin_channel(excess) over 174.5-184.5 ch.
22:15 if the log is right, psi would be 180 ch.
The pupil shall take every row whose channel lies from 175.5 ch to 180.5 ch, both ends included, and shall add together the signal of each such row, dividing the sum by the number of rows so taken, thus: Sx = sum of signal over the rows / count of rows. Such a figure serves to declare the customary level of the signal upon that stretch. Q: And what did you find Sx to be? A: 161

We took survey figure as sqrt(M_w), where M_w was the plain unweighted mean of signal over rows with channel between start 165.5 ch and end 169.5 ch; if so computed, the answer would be 12.7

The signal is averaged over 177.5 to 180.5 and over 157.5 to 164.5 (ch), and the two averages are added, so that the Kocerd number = 330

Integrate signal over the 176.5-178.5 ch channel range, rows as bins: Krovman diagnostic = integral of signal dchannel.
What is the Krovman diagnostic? 325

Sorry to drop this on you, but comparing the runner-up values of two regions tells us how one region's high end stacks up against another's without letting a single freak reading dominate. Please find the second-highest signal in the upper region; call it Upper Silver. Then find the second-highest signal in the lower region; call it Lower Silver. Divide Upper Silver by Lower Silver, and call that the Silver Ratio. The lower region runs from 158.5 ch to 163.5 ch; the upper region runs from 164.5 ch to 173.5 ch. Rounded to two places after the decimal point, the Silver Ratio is 0.94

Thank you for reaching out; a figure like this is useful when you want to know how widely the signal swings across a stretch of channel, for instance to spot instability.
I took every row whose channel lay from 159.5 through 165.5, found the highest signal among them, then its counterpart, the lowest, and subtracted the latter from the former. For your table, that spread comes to 17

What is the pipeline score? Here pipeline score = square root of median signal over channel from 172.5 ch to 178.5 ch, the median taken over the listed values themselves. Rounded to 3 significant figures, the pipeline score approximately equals 12.8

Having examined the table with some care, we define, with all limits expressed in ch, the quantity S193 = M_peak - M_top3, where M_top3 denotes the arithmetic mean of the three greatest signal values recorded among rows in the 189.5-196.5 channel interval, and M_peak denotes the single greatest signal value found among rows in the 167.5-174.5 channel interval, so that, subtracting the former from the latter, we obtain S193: -12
